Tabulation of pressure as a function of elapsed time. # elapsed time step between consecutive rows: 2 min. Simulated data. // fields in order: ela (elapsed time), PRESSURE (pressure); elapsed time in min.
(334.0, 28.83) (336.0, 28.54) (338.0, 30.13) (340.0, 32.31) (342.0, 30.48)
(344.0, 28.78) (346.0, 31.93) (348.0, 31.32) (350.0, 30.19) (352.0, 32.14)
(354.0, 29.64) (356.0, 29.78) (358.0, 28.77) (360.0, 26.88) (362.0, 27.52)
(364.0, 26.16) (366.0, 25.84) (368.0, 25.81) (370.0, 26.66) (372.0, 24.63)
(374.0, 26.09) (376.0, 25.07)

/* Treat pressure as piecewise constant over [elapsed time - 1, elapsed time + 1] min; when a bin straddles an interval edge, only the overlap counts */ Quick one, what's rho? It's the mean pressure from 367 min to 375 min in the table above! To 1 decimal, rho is 25.8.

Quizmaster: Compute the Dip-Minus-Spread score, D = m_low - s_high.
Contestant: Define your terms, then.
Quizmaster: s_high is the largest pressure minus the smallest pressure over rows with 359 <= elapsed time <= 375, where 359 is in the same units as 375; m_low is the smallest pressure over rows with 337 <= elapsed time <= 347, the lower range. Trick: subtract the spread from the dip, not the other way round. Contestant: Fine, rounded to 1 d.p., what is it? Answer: 25.9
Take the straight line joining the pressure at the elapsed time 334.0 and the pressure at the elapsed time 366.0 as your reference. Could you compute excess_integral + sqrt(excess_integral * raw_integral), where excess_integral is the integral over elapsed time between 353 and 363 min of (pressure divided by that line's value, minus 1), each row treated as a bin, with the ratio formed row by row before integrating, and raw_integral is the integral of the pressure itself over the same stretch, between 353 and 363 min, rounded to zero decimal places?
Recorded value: 15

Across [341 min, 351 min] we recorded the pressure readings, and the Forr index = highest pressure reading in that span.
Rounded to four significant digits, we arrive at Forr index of 31.93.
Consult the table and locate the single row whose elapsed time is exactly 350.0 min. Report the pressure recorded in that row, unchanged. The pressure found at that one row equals 30.19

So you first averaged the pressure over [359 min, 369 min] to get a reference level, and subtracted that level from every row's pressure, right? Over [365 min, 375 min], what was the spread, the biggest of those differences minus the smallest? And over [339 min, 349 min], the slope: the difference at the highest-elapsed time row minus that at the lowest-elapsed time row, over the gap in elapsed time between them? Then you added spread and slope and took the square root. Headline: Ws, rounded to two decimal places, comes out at 1.38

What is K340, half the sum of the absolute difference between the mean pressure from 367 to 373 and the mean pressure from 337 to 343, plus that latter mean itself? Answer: 18.1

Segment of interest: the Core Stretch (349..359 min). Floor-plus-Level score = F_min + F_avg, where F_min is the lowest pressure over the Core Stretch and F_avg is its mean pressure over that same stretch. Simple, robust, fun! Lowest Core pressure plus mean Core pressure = 59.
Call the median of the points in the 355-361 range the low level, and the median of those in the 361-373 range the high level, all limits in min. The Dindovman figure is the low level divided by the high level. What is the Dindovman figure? 1.107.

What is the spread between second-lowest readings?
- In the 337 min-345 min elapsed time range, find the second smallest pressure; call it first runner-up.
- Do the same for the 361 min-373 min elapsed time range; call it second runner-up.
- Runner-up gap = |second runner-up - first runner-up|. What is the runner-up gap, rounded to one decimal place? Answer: 4.3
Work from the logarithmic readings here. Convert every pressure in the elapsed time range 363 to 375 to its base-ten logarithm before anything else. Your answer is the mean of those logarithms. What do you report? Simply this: 1.41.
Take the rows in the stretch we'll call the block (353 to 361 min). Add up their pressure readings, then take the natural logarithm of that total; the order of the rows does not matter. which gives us 4.75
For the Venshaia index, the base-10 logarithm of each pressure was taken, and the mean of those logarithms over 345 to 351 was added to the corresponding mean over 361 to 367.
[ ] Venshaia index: 2.92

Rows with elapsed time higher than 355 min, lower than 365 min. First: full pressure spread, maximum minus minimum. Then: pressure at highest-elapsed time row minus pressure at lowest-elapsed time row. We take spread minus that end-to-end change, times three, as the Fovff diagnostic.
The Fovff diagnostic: 22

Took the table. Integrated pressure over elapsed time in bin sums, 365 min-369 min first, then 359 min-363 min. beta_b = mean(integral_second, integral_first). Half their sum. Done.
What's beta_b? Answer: 106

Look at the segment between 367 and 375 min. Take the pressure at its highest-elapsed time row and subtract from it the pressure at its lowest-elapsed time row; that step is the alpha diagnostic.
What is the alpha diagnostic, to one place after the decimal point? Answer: 0.3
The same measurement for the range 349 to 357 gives -0.4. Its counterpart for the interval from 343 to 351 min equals 1.4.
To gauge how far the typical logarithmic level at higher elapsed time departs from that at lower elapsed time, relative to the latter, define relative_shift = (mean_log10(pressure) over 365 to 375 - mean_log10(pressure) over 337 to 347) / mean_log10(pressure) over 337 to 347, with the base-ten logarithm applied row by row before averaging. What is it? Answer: -0.051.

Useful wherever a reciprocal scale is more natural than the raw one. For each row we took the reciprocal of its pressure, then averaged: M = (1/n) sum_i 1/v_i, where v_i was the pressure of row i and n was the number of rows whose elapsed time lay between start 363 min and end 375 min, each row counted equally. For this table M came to 0.039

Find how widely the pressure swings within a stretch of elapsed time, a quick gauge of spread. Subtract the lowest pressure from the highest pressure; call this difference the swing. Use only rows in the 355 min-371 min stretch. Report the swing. 4.0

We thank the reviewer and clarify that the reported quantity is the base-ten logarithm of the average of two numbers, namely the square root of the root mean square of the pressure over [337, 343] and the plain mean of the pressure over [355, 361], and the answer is 1.231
